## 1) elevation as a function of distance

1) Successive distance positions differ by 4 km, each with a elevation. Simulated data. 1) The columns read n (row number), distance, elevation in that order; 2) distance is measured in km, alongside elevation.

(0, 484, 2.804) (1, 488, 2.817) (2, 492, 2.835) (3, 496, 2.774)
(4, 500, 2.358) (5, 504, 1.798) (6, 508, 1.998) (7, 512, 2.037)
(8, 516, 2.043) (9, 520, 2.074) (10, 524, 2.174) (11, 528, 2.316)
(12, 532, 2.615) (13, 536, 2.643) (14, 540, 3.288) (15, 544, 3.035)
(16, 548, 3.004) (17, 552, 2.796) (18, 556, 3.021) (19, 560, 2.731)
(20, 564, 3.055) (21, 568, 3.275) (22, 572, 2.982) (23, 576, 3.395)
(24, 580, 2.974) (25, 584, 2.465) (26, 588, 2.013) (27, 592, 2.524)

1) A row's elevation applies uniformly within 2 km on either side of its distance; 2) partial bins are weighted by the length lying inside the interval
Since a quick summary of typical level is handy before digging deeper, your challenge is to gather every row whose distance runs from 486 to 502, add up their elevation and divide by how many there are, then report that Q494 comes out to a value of 2.70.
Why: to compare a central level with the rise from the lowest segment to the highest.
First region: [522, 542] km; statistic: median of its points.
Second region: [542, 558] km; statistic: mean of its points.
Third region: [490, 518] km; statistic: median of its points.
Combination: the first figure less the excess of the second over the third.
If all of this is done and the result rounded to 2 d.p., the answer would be 1.69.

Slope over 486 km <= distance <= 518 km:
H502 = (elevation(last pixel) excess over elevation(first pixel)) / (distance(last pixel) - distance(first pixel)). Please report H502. -0.028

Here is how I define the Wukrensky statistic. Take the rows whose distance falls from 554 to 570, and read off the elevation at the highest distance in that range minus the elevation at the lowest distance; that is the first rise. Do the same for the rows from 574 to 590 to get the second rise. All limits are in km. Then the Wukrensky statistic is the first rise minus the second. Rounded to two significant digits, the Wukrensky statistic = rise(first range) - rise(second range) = 1.6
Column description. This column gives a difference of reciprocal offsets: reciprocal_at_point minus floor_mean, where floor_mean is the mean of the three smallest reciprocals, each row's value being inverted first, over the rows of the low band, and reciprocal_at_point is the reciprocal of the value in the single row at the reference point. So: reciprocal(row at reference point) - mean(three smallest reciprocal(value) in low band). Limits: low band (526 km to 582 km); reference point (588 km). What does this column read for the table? 0.20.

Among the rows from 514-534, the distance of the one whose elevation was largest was 532 km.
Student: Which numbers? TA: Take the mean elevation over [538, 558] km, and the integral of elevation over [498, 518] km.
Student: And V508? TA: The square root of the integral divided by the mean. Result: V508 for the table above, 3.68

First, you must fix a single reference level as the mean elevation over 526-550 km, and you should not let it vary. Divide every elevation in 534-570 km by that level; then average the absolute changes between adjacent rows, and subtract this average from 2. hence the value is 1.90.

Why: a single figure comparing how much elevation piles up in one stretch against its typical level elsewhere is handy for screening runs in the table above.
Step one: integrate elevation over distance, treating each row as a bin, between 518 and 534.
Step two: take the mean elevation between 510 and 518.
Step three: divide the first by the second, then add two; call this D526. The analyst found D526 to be 20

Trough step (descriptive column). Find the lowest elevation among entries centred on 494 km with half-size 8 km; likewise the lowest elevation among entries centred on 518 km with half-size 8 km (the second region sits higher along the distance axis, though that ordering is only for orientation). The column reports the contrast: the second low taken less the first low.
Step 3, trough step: -0.3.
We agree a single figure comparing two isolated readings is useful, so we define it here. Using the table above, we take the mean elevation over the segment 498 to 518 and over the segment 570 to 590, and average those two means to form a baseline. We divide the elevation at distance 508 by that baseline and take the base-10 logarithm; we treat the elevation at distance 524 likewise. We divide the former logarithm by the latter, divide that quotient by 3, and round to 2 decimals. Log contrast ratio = 0.61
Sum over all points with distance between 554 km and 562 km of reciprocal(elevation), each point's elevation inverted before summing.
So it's 0.70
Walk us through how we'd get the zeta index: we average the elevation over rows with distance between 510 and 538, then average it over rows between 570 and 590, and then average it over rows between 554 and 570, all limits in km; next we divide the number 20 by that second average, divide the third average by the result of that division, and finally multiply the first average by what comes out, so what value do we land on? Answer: 0.95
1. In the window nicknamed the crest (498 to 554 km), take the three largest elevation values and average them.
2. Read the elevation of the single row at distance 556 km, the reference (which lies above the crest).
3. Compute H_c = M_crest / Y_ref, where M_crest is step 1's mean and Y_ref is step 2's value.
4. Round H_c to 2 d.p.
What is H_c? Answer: 1.03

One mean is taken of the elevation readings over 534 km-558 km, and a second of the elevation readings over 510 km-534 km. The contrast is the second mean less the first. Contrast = -0.75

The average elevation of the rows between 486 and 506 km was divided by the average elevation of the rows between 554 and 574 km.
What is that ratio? 0.84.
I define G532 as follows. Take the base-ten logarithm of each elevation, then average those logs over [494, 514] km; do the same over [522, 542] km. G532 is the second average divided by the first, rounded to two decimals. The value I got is 1.23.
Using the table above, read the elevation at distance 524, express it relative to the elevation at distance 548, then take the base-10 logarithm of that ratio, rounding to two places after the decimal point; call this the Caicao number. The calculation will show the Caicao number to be -0.14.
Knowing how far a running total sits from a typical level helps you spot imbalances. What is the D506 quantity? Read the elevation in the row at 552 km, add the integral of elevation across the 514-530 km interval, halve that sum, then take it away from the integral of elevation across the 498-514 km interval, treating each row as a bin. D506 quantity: 14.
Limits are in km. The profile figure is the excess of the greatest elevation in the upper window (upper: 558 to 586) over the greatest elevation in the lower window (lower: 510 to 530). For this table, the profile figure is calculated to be 1.1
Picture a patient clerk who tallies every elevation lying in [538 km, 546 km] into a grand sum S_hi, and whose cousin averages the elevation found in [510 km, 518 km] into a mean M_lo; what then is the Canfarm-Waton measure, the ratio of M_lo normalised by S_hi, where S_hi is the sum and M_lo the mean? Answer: 0.32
